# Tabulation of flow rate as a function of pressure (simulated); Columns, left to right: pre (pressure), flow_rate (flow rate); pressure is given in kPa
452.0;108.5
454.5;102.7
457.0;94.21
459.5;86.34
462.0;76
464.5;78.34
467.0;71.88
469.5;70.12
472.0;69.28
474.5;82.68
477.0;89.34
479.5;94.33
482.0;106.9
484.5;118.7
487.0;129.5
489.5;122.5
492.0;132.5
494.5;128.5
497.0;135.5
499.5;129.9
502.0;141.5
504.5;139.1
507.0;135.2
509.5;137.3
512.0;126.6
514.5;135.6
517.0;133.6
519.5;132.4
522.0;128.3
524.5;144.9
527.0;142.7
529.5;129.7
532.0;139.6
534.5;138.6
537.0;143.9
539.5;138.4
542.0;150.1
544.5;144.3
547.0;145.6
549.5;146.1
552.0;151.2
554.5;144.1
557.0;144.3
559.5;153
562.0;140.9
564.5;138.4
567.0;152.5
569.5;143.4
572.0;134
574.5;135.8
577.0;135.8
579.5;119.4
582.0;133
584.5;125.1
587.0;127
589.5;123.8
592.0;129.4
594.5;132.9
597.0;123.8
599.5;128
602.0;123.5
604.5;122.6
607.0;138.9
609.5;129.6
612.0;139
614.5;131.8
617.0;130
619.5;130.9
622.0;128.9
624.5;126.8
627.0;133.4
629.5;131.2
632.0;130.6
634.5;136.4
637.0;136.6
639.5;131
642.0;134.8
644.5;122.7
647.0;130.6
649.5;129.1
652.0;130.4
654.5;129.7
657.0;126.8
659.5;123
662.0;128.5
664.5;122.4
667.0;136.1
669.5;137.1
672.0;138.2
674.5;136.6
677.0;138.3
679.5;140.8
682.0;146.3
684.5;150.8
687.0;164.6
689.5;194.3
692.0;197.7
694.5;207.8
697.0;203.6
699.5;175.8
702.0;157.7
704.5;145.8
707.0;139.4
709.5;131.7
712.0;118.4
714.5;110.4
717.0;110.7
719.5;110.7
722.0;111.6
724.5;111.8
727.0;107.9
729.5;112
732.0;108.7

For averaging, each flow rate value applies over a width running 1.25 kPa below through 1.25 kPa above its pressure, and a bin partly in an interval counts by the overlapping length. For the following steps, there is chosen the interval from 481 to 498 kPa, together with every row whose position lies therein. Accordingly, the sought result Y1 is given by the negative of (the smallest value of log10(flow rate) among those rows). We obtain -2.03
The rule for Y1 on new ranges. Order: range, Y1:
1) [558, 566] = -2.14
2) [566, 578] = -2.13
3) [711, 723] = -2.04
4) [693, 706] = -2.16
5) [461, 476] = -1.84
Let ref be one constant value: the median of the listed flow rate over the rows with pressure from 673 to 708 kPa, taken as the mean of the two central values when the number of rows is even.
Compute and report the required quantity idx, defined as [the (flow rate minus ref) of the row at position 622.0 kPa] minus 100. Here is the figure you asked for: -125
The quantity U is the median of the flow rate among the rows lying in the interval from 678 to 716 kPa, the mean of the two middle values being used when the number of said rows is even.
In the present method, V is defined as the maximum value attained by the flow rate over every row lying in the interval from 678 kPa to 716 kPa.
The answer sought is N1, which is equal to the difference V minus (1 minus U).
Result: 358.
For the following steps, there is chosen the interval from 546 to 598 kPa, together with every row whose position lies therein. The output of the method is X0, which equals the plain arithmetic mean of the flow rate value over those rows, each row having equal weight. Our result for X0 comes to 137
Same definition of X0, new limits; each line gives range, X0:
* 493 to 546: 137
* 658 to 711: 153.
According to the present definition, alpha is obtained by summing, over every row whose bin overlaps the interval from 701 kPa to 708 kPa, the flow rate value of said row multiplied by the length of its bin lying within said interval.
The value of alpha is 1033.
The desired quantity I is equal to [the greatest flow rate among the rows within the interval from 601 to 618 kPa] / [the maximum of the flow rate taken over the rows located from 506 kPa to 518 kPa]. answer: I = 1.01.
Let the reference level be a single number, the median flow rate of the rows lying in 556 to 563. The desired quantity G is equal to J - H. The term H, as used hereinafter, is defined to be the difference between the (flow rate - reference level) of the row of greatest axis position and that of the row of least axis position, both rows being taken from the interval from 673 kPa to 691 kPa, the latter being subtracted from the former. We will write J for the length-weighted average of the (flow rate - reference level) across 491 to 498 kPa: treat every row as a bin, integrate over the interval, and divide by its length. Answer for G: -70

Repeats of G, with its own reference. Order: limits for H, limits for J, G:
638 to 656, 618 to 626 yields -14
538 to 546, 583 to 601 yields -23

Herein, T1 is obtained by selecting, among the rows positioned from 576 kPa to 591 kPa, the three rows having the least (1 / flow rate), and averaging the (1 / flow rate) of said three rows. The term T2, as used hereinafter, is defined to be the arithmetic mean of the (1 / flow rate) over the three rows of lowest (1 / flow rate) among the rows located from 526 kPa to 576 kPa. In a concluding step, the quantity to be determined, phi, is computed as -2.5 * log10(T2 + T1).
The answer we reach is 4.62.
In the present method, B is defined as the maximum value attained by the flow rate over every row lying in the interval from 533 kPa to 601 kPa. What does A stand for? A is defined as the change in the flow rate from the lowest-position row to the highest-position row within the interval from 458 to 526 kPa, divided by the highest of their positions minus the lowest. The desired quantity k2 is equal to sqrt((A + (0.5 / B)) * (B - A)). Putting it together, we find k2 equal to 11.7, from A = 0.90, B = 153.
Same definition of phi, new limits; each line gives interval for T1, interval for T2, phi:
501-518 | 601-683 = 4.62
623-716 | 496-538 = 4.81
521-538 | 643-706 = 4.81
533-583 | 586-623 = 4.64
